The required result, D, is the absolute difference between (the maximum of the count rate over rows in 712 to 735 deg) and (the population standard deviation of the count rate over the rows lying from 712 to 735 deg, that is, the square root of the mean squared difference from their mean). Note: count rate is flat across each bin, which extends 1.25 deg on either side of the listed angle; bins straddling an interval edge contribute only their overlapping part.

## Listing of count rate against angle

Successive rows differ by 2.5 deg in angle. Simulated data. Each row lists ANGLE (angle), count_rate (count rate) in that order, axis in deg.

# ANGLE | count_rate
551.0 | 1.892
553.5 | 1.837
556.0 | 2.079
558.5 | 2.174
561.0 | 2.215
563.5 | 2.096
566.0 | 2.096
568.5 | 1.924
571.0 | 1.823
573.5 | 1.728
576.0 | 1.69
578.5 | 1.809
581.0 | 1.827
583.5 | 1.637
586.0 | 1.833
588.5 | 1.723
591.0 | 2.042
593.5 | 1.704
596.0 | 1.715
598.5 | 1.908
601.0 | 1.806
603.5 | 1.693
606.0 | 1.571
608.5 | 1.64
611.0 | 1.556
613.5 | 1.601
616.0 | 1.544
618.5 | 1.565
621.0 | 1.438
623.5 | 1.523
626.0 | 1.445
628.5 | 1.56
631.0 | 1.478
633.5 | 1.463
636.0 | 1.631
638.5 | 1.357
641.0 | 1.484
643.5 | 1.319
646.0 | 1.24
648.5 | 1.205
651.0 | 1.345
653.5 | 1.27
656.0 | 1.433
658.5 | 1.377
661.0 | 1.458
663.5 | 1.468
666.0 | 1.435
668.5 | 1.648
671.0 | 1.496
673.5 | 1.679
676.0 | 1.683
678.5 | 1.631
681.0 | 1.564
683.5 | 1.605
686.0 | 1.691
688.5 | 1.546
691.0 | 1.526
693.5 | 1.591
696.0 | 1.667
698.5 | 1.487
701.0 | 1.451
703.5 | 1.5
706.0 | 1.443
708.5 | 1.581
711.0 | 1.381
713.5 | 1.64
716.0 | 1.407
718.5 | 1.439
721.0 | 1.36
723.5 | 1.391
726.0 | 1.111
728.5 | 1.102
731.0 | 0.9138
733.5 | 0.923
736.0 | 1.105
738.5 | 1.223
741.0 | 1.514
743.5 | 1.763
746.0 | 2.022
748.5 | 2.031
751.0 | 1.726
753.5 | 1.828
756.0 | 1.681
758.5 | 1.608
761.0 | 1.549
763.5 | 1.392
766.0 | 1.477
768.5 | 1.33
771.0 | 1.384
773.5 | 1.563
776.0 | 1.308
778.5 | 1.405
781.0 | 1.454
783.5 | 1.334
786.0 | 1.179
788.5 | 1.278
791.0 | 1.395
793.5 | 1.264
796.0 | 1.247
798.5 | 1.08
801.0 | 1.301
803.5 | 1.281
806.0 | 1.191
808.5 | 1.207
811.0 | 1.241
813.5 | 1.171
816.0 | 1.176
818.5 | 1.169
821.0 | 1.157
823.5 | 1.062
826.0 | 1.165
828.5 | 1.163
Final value 1.40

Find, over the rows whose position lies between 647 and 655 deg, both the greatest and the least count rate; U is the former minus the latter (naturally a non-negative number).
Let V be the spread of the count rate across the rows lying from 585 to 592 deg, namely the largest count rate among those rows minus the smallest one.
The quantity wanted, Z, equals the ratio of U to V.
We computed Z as 0.4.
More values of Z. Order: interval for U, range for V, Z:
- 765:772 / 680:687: 1.2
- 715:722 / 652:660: 0.5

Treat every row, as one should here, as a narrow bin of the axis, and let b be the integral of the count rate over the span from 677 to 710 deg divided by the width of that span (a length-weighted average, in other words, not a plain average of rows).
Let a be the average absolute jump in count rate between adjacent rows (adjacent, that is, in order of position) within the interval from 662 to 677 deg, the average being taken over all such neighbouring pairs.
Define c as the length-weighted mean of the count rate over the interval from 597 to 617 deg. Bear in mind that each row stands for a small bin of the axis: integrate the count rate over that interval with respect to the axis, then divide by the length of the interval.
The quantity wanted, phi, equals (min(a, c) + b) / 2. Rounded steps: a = 0.117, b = 1.56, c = 1.67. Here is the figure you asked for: 0.84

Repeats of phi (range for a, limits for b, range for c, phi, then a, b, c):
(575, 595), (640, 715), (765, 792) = 0.84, 0.184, 1.49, 1.37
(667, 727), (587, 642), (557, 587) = 0.86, 0.107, 1.61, 1.91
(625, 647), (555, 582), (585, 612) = 1.04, 0.128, 1.95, 1.75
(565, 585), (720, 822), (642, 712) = 0.73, 0.105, 1.36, 1.49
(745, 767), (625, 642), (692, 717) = 0.80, 0.117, 1.49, 1.52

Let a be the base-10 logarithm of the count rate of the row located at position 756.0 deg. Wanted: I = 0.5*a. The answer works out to 0.113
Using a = 0.23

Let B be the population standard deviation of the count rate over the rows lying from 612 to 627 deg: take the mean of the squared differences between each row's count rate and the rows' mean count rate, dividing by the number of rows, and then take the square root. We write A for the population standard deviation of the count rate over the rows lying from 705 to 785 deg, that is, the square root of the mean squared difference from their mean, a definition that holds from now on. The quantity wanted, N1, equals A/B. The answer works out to 4.4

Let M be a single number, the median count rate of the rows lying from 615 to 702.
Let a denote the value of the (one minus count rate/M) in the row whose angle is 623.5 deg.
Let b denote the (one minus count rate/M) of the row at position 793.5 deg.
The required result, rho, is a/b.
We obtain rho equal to -0.16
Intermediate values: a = -0.02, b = 0.15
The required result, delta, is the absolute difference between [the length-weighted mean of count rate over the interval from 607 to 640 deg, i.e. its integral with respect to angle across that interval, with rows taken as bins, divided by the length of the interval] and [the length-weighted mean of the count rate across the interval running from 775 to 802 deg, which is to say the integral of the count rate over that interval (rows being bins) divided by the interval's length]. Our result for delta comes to 0.23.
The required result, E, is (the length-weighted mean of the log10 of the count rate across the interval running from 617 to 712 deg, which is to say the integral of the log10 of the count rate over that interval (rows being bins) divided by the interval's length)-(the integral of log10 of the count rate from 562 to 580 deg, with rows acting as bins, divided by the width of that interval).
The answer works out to -0.10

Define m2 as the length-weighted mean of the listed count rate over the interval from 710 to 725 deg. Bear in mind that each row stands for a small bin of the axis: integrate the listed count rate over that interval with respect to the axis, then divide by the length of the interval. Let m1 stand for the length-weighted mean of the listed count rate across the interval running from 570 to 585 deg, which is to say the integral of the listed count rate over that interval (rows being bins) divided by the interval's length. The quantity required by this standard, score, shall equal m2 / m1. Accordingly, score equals 0.82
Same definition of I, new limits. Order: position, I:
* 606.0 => 0.098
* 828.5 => 0.033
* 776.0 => 0.058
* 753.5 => 0.131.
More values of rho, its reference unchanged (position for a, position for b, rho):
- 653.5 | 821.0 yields 0.66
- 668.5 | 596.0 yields 0.71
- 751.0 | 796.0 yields -1.00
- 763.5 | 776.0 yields 0.53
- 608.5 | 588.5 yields 0.65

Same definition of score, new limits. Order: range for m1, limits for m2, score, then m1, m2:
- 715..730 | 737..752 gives 1.32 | 1.29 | 1.7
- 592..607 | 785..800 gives 0.71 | 1.74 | 1.2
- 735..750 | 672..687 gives 1.01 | 1.62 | 1.6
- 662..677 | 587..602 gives 1.16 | 1.56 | 1.8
